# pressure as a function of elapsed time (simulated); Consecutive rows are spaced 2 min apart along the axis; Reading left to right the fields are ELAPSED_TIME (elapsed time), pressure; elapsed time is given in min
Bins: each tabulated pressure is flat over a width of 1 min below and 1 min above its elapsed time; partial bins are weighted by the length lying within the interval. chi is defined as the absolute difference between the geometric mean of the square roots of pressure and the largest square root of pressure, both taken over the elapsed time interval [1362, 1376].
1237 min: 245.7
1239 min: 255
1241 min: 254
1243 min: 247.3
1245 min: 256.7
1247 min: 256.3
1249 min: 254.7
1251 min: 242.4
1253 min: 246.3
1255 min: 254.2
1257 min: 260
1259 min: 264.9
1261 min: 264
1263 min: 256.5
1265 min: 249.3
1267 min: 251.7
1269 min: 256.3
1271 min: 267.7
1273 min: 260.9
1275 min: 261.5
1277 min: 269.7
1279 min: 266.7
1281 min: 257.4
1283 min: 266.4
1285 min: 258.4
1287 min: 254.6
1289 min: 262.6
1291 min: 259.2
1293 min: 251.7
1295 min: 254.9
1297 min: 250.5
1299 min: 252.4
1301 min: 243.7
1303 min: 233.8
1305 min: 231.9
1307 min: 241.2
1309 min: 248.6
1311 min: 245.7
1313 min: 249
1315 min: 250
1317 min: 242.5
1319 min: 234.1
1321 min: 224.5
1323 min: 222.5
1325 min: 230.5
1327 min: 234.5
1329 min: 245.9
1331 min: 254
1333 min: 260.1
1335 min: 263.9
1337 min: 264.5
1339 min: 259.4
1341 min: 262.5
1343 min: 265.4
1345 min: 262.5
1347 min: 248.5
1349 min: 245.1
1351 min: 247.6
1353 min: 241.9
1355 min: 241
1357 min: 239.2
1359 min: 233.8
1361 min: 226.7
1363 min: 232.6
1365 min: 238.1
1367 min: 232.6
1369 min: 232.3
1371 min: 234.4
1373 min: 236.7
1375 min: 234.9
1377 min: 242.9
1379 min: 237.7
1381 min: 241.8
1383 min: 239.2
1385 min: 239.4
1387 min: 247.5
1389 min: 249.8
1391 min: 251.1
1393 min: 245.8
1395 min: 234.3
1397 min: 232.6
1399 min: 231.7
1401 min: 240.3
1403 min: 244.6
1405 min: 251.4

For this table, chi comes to 0.12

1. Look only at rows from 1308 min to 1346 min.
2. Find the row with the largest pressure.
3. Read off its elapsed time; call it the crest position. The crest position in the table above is 1343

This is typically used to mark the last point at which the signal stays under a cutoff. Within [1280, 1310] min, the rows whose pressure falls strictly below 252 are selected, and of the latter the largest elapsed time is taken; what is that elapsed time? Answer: 1309 min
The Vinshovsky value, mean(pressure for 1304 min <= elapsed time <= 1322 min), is 241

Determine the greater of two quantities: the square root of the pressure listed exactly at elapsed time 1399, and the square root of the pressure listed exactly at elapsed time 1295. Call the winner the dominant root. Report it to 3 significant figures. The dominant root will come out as 16.0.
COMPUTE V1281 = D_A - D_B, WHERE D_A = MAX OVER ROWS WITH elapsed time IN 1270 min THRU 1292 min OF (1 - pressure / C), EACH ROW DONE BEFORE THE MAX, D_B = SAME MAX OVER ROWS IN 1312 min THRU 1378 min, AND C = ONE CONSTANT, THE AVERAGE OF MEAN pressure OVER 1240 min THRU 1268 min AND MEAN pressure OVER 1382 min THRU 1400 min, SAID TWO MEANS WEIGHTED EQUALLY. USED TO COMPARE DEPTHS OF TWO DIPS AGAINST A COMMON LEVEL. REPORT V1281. -0.13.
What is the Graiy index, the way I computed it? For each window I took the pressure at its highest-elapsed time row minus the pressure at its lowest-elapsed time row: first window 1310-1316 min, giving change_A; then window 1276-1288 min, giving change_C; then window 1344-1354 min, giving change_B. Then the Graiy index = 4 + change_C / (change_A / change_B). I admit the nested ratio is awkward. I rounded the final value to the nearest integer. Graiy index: 76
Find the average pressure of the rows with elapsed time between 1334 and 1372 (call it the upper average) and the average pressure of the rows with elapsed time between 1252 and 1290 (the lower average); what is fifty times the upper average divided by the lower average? 47.4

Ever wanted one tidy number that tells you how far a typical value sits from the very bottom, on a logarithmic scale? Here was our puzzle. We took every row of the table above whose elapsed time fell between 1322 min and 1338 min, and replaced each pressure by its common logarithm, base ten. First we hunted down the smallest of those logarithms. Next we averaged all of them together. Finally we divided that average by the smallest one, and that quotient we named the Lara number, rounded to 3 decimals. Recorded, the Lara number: 1.019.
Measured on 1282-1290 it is 1.004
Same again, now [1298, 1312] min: 1.008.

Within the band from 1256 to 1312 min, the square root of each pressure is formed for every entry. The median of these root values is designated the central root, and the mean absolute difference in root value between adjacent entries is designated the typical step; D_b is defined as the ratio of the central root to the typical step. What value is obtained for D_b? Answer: 88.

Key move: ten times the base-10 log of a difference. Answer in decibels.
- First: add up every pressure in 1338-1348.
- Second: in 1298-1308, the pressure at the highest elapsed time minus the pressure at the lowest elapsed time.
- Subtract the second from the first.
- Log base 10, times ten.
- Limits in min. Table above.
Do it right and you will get 31.2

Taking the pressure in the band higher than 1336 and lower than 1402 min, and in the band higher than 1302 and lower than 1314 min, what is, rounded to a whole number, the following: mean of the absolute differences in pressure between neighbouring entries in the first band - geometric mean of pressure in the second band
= -237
